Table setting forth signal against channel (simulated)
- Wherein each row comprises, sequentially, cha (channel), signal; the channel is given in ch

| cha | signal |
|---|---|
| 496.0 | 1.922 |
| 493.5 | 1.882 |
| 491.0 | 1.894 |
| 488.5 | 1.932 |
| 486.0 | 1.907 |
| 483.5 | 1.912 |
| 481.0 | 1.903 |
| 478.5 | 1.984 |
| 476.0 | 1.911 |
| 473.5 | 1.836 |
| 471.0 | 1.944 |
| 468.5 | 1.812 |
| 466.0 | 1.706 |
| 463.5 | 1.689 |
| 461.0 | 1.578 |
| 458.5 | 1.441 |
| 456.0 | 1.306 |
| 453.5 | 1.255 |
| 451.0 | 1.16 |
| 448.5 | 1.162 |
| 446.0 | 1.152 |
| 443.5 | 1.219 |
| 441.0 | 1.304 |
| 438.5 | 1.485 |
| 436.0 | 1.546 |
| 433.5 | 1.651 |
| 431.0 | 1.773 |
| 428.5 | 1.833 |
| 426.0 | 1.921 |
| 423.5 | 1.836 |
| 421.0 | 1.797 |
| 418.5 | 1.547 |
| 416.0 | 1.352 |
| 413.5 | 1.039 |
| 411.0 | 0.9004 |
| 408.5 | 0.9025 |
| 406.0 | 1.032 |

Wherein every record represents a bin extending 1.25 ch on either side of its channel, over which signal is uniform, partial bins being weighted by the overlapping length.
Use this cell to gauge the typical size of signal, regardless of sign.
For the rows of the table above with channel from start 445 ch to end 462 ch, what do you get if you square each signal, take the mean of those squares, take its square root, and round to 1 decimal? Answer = 1.3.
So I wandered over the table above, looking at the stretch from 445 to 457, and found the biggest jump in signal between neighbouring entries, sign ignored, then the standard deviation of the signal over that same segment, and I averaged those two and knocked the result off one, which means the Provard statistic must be 0.92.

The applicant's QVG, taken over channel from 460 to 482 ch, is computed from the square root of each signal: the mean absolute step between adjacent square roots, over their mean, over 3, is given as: 0.008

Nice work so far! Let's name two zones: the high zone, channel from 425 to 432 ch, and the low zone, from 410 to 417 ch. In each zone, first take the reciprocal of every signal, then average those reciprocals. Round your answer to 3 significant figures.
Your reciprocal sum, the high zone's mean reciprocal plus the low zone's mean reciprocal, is 1.48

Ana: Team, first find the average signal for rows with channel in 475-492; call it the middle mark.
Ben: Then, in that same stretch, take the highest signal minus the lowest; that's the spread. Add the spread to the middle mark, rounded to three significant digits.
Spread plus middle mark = 2.01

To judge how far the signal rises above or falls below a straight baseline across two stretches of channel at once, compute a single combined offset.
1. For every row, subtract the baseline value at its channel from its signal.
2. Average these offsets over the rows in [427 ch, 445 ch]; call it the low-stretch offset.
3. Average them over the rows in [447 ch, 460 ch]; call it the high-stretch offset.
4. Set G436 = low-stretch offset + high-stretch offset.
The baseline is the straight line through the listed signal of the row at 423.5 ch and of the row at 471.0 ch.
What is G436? -0.96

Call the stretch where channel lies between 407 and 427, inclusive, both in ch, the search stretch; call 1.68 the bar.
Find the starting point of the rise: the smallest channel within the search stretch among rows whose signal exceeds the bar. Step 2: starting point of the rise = 421.0 ch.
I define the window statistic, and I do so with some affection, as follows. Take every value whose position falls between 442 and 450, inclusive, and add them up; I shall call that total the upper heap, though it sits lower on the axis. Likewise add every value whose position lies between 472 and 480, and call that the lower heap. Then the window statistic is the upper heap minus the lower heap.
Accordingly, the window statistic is -2.2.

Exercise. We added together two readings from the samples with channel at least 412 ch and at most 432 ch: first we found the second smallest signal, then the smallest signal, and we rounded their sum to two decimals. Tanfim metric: 2.39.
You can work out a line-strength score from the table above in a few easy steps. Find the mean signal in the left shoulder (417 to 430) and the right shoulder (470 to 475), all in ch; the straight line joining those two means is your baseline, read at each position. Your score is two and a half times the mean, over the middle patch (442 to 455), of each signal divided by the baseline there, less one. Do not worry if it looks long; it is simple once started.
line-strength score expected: -0.9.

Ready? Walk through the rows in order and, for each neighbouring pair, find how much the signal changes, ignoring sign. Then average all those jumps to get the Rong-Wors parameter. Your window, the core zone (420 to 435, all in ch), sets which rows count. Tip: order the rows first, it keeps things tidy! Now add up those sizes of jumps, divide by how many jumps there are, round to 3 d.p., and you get 0.079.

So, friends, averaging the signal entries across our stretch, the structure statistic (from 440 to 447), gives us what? 1.22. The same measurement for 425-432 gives 1.84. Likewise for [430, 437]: 1.66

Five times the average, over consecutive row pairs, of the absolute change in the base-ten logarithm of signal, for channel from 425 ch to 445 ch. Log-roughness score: 0.14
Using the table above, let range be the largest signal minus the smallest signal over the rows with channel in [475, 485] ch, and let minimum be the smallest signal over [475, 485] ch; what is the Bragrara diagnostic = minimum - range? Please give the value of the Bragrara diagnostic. 1.8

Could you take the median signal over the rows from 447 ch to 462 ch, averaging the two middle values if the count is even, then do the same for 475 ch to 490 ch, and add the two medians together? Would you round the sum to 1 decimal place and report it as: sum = 3.2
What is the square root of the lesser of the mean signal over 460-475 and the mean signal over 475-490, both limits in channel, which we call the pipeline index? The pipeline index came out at 1.33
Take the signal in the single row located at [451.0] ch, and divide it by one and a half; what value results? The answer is 0.77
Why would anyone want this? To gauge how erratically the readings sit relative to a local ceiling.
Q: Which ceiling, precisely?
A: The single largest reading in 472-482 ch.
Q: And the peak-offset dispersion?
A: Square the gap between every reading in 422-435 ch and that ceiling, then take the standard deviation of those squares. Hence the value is 0.04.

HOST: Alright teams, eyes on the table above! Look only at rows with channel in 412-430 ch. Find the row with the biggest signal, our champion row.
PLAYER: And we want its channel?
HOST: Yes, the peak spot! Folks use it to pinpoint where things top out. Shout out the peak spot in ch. 426.0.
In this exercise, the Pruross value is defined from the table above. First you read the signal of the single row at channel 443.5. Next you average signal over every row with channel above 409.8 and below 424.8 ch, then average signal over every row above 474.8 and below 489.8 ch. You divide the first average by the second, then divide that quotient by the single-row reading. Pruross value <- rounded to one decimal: 0.6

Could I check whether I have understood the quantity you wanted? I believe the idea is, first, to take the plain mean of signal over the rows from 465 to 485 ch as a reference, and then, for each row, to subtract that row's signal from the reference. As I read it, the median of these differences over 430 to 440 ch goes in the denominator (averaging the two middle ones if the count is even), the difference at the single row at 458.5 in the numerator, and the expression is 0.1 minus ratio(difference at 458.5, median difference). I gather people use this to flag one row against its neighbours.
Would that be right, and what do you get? -1.5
